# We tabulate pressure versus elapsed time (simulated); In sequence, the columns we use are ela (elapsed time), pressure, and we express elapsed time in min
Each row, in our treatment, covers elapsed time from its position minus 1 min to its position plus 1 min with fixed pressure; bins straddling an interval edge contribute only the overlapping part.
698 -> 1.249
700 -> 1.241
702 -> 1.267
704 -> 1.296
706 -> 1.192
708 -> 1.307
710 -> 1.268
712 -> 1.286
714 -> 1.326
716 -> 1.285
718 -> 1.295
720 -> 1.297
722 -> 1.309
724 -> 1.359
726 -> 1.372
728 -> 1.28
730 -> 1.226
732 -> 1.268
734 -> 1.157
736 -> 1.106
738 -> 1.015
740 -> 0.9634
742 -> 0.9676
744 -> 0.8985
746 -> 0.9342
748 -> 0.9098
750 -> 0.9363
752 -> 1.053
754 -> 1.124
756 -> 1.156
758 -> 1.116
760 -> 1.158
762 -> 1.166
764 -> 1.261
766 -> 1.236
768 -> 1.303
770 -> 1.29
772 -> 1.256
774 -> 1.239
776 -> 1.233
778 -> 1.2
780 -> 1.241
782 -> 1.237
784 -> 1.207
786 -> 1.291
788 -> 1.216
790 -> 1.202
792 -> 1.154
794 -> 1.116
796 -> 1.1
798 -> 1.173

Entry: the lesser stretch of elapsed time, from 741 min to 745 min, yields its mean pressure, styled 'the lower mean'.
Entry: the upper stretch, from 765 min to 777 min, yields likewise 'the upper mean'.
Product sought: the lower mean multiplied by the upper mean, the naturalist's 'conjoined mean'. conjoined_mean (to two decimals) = 1.18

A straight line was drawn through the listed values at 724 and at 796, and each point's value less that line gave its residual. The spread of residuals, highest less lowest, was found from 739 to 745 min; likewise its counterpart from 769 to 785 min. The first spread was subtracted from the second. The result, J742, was 0.00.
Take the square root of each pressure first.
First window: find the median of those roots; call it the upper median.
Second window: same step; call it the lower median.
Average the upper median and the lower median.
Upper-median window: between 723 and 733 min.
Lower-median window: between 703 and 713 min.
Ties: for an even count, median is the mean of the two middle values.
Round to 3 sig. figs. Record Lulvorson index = 1.13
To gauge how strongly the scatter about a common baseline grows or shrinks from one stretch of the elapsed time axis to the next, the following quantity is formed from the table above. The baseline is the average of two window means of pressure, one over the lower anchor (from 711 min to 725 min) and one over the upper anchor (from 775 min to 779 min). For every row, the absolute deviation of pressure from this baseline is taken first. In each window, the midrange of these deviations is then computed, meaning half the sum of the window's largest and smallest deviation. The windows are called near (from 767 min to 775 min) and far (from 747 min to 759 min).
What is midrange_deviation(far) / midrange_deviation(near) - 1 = 8.8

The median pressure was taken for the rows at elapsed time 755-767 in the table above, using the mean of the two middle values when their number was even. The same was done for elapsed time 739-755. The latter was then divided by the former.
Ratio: 0.82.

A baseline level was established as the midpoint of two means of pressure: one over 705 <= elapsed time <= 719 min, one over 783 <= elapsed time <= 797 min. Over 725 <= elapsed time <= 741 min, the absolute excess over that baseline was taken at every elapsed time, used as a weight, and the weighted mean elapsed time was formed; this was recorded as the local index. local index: 735.3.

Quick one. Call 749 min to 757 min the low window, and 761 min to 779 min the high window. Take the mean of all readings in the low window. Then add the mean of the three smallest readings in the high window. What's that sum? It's 2.27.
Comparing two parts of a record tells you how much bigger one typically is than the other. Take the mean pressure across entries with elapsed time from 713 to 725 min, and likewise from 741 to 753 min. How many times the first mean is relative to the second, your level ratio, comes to 1.38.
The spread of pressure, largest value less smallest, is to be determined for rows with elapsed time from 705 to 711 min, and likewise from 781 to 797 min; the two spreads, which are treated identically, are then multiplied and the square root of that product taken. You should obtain 0.15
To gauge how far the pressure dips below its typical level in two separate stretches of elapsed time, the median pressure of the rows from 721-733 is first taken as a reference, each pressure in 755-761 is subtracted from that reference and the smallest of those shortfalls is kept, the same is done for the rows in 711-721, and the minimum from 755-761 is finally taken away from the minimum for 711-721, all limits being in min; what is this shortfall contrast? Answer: -0.17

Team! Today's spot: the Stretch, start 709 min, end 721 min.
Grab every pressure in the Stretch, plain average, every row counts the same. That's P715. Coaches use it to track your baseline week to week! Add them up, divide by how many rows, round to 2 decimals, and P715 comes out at 1.29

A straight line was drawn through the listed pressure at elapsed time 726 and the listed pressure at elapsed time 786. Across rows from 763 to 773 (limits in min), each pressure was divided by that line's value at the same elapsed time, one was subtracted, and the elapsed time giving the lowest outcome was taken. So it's 766 min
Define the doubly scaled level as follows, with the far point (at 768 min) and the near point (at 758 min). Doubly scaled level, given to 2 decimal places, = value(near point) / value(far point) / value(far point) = 0.66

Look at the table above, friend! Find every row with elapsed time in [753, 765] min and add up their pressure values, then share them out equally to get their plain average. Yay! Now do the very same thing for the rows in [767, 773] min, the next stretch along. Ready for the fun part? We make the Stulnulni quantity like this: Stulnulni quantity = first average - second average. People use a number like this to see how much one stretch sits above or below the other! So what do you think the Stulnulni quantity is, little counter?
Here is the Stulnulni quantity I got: -0.12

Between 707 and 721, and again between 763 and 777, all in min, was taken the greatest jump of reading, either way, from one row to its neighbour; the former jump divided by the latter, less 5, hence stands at -4.4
